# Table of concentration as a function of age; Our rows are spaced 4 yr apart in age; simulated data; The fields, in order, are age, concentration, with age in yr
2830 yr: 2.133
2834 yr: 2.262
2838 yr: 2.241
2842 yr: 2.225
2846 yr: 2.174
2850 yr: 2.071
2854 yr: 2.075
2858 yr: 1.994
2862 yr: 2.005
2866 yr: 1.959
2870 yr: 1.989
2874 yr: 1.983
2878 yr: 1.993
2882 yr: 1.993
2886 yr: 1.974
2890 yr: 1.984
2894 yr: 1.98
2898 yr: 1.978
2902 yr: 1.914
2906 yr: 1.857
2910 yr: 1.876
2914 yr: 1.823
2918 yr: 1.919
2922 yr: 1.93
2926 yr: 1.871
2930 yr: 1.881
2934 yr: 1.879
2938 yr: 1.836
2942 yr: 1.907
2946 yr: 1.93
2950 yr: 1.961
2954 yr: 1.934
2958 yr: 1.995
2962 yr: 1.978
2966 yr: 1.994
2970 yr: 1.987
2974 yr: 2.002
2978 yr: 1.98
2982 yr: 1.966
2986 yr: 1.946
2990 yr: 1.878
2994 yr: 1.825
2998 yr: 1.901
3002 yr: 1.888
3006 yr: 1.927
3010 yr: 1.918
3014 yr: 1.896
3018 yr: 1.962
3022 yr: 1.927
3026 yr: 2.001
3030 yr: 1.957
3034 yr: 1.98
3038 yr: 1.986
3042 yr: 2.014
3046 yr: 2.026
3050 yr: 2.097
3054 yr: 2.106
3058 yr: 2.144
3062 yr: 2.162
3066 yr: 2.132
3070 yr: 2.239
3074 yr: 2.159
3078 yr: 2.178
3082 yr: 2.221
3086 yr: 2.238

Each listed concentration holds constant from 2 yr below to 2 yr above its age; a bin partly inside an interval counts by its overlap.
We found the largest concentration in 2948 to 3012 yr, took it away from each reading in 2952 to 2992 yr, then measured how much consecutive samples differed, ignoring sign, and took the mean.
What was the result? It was 0.027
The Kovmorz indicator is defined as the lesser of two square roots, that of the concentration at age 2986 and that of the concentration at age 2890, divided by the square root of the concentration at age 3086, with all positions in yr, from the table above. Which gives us 0.93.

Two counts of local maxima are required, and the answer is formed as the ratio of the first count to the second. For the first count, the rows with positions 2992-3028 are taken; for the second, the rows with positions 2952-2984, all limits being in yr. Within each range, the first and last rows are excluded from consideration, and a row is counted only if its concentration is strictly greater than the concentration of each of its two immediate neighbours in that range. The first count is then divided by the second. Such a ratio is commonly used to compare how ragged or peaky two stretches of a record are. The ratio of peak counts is 1.0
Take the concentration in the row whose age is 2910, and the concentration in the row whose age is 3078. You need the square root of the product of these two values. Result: 2.02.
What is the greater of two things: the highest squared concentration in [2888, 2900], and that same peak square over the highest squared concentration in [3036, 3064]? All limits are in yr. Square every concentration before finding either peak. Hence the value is 3.94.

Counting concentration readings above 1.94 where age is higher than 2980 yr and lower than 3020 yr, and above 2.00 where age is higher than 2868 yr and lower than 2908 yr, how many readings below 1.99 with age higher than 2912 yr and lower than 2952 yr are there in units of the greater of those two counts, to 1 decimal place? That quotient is 3.3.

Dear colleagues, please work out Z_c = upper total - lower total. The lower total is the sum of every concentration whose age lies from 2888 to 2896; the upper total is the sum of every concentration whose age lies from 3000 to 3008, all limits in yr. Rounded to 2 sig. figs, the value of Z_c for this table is -0.15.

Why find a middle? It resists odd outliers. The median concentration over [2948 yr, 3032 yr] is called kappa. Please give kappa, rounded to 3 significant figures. 1.96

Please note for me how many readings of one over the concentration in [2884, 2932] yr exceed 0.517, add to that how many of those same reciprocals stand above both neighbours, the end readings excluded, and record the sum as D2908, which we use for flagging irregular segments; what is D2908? 11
